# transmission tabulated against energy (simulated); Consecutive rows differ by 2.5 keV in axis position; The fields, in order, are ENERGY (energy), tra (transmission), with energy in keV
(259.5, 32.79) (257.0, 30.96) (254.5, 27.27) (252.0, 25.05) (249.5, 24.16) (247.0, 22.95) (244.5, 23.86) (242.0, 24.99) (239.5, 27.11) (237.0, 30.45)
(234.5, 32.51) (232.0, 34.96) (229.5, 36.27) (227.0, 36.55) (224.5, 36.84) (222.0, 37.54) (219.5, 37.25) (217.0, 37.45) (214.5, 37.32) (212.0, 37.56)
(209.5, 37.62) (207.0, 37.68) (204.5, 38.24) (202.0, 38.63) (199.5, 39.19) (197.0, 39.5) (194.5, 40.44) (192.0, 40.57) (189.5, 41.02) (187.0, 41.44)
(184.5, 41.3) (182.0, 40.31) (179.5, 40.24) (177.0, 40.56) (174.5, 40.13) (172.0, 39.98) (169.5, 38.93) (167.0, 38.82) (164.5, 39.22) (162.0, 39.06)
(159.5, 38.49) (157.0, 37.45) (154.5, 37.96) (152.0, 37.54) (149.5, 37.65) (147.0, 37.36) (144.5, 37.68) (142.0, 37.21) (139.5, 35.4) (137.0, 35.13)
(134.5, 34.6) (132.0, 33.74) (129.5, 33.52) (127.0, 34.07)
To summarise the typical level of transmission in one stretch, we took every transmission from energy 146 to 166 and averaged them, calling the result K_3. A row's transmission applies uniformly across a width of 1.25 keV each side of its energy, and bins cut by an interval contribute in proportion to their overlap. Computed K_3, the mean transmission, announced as 38.1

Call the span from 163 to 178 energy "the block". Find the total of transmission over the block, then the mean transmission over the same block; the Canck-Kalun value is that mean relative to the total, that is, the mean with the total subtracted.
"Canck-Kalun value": -198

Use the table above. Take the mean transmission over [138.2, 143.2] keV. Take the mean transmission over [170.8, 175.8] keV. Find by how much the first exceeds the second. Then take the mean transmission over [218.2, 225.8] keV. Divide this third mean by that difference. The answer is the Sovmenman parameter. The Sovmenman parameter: -10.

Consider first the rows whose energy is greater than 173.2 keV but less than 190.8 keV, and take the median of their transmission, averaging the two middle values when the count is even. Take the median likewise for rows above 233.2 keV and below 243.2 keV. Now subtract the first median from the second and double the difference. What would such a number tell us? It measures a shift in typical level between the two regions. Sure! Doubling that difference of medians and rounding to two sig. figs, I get -24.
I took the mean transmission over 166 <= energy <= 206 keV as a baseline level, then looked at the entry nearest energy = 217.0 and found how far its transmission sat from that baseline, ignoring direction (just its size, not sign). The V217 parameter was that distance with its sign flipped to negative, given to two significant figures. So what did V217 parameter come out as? -2.5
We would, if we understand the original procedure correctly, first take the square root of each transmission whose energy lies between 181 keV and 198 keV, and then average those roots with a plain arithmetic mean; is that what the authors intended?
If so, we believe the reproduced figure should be 6.38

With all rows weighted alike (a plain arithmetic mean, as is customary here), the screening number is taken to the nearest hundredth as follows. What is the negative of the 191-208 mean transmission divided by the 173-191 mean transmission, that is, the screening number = -0.96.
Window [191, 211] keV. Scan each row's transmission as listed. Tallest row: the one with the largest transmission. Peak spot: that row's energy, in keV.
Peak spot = 192.0 keV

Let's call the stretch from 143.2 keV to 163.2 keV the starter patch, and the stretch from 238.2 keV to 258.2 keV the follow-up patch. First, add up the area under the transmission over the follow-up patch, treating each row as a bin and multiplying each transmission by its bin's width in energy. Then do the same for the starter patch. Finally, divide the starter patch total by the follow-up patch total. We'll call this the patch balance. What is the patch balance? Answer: 1.47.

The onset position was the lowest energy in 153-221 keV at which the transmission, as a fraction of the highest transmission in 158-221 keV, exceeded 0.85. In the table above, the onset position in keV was 154.5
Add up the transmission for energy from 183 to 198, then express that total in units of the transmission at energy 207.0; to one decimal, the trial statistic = 6.5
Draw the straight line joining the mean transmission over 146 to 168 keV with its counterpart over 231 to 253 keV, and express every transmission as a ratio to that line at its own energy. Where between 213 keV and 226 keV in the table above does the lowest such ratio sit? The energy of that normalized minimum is 214.5 keV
